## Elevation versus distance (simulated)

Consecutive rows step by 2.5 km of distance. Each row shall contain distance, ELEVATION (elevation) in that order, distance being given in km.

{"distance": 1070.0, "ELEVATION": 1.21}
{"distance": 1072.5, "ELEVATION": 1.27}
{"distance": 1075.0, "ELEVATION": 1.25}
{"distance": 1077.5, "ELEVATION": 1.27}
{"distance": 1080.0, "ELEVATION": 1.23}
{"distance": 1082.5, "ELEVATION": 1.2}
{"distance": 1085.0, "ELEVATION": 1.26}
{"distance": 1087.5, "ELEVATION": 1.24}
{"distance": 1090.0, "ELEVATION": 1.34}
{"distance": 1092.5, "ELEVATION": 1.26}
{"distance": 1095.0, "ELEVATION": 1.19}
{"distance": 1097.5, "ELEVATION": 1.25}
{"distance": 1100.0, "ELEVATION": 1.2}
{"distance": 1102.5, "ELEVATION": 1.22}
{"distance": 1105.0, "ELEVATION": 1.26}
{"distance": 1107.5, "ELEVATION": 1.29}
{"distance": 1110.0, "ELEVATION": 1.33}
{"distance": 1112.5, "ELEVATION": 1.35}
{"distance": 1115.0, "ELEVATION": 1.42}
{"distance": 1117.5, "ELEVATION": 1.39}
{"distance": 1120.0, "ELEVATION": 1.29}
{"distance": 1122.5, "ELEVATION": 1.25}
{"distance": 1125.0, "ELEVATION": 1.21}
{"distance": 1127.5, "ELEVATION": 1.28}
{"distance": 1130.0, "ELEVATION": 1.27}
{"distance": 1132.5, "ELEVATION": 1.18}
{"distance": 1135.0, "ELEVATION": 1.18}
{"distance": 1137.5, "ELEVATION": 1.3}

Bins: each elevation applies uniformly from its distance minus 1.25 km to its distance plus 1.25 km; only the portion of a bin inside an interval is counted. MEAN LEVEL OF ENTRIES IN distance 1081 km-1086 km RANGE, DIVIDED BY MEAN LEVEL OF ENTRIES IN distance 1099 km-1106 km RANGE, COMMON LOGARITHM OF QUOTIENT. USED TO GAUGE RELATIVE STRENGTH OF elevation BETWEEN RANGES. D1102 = 0.001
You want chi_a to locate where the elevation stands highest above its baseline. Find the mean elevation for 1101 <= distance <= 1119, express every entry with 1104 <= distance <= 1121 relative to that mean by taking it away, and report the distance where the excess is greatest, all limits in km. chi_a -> 1115.0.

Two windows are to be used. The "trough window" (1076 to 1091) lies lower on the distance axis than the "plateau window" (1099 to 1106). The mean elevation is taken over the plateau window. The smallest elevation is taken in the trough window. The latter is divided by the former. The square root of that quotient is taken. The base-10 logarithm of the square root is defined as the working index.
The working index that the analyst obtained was -0.005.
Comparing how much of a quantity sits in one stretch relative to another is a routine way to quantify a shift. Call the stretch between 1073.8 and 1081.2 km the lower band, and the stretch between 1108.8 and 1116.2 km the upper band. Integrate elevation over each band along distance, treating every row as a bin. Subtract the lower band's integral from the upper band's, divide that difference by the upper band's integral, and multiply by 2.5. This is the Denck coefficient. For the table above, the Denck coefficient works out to 0.21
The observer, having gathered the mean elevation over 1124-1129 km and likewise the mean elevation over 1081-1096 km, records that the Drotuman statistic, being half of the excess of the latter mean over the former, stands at 0.00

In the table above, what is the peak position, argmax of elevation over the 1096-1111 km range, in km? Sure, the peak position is 1110.0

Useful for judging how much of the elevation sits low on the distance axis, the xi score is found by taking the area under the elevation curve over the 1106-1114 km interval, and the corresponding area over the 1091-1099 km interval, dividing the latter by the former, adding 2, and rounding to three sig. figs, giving 2.93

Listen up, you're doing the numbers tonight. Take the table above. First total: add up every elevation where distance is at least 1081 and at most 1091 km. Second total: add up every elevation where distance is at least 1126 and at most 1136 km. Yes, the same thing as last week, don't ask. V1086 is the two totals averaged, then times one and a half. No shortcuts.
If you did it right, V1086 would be 7.46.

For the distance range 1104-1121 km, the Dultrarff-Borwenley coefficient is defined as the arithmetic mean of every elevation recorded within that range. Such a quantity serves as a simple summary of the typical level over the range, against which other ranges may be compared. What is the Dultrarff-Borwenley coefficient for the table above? 1.33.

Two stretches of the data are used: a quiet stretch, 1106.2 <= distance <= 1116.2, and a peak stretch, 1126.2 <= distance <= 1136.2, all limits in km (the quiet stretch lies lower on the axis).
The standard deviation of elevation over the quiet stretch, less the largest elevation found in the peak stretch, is -1.23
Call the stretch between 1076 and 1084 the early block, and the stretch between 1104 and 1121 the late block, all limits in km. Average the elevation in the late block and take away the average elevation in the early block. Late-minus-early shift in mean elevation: 0.10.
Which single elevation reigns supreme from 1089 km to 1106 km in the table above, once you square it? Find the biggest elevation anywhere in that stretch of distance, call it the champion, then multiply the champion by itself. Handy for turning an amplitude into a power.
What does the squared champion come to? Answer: 1.80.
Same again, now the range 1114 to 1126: 2.02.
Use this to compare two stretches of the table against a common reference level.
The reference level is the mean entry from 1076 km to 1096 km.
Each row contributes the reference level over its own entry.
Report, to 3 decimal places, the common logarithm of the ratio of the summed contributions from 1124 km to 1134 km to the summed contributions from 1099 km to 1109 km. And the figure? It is 0.003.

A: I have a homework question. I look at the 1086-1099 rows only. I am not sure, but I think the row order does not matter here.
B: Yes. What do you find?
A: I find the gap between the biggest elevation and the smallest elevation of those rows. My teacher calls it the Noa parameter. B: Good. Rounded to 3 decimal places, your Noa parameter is 0.150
